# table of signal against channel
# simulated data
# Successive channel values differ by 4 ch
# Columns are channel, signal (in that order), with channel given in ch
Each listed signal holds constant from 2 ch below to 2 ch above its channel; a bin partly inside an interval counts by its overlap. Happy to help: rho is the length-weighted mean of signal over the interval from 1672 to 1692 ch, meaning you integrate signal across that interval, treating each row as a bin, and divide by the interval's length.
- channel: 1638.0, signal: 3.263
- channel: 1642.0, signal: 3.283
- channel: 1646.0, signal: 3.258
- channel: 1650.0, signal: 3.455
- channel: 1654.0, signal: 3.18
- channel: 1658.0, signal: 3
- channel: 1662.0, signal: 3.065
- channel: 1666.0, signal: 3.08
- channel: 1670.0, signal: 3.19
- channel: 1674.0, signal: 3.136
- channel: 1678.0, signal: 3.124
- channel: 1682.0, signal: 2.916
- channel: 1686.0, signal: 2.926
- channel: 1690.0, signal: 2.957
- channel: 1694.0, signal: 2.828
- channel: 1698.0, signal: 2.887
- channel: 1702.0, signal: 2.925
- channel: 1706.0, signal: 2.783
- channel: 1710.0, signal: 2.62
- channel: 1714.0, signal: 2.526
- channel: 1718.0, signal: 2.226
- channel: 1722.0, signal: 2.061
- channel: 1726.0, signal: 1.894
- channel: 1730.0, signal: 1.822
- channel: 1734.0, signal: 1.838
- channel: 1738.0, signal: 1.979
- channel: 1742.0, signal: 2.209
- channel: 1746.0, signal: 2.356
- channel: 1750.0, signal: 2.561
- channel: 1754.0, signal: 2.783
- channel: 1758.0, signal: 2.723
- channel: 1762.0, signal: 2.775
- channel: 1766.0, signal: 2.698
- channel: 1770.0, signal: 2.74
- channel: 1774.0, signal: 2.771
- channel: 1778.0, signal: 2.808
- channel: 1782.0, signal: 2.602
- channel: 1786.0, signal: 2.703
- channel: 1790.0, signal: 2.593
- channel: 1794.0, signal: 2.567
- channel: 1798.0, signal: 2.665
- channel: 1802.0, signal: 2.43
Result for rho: 3.0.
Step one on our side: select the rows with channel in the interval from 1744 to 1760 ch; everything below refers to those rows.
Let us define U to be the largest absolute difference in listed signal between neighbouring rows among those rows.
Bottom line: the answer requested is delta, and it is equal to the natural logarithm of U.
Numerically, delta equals -1.5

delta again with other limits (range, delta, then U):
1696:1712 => -1.8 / 0.16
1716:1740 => -1.8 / 0.17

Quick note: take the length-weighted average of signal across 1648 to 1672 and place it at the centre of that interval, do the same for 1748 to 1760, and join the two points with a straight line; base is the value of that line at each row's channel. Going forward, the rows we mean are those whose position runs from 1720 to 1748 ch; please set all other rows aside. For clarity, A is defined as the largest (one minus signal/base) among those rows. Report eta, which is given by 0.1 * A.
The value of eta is 0.0352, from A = 0.35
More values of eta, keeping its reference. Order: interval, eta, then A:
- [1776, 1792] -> -0.0021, -0.02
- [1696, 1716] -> 0.0126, 0.13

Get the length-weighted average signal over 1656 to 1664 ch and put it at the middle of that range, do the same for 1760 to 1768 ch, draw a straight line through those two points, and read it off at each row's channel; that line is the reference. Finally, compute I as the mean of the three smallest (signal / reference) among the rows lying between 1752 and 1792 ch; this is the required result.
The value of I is 0.98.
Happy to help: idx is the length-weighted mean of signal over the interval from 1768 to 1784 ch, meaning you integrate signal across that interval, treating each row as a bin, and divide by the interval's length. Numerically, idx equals 2.73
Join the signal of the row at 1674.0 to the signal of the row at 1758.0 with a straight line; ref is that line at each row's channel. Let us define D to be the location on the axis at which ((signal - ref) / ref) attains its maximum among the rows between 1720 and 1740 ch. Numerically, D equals 1722.0 ch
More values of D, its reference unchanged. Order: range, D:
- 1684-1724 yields 1702.0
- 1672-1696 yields 1678.0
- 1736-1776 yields 1774.0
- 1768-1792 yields 1778.0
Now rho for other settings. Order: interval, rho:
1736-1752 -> 2.3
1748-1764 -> 2.7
